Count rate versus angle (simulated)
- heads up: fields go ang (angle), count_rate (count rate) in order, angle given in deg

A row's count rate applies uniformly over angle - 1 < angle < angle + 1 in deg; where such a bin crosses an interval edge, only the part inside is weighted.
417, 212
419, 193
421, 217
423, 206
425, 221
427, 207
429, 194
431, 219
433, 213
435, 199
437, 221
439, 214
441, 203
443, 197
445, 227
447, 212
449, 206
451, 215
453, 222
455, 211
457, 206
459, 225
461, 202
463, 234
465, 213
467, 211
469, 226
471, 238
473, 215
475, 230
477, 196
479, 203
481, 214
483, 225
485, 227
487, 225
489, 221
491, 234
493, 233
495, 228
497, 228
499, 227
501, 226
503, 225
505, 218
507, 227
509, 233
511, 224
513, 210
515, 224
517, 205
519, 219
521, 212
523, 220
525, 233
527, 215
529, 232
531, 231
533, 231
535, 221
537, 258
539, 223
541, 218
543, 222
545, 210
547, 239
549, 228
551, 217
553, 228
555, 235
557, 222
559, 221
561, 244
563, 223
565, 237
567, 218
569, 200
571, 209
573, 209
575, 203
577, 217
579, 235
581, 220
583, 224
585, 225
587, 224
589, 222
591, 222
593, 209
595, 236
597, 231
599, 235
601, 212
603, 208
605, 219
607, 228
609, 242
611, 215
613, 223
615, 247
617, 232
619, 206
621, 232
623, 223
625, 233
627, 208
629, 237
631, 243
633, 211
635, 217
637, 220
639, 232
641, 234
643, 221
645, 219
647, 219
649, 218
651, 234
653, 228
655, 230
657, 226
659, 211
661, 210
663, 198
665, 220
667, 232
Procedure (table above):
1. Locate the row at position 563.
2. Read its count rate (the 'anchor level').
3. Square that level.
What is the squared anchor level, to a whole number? 49729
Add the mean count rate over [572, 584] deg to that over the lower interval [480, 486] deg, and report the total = 440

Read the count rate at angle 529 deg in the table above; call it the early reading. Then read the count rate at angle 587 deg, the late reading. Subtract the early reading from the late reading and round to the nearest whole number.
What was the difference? -8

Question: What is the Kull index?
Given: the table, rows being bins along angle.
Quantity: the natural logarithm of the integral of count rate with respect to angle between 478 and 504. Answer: 8.67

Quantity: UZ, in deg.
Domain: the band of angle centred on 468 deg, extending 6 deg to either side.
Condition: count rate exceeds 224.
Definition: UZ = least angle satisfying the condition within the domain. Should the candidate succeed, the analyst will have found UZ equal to 463 deg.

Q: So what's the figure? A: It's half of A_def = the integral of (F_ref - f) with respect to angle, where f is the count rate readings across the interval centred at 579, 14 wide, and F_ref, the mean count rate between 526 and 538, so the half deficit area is 86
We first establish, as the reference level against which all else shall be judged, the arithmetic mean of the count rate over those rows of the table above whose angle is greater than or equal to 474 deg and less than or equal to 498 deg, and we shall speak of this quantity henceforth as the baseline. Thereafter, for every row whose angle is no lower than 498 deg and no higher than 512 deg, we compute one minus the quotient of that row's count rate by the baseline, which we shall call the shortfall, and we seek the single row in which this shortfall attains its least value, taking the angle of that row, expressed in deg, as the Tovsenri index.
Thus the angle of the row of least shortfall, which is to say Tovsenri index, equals 509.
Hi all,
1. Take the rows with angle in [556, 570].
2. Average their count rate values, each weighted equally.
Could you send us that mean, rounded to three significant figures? 224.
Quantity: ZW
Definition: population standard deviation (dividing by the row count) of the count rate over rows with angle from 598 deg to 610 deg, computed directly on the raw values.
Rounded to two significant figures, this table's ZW 12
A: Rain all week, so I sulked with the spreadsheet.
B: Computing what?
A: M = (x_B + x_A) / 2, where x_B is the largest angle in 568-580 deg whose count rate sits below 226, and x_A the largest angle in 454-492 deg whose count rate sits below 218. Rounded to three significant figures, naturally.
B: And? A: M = 529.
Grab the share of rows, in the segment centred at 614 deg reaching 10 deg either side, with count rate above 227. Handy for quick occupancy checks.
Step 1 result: 0.5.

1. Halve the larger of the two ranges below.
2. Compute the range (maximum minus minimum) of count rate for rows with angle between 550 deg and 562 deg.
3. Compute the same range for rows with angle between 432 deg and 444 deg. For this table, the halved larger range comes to 13.5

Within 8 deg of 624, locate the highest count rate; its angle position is 631 deg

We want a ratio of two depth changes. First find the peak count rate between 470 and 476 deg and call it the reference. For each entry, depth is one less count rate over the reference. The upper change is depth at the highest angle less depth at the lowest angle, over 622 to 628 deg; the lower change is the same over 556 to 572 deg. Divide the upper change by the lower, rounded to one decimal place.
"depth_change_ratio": 1.2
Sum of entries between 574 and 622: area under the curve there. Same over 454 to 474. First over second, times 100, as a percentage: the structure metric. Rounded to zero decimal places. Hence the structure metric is 246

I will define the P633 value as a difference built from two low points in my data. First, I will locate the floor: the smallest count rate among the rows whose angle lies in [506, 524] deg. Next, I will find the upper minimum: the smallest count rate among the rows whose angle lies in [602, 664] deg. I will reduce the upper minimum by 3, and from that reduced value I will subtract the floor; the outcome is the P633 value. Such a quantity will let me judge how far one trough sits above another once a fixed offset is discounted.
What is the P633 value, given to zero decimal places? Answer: -10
